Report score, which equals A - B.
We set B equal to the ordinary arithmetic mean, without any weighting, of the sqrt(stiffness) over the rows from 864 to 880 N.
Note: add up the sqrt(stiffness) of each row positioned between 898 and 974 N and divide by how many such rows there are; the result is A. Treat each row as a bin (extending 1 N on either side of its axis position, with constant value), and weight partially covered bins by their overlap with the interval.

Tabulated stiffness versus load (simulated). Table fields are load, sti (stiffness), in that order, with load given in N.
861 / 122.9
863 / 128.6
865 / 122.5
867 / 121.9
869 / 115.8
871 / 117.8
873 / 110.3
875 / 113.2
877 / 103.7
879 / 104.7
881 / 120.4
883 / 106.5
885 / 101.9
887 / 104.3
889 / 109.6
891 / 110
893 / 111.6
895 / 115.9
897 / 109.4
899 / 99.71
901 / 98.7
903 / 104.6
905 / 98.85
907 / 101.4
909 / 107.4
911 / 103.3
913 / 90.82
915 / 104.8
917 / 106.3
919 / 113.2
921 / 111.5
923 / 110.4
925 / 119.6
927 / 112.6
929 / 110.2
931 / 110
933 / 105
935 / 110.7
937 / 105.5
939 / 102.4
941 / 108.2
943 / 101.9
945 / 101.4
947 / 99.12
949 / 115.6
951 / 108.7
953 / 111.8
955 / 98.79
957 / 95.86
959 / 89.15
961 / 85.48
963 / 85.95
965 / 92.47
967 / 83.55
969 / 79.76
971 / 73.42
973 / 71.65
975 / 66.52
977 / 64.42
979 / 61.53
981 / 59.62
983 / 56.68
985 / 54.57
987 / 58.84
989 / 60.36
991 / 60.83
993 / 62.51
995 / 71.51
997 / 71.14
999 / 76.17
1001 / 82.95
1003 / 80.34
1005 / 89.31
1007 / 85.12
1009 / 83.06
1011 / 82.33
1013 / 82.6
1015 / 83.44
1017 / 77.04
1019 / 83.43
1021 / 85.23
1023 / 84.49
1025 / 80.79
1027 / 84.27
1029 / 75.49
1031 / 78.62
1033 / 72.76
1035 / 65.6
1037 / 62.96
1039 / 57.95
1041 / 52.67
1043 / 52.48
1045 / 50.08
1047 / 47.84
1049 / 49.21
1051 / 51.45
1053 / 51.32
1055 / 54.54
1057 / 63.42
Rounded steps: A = 10.0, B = 10.7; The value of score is -0.6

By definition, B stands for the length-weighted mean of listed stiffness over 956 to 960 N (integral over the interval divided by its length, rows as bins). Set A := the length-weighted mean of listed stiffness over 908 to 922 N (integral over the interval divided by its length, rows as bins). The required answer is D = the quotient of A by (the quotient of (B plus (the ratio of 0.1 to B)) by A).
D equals 120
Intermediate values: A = 105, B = 93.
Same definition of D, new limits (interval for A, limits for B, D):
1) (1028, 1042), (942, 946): 44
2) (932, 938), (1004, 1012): 135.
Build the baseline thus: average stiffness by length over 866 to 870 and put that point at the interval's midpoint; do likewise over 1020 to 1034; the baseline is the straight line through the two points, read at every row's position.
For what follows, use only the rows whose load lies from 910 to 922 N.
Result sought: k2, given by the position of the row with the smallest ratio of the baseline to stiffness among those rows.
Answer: 919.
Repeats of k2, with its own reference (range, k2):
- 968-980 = 969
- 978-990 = 989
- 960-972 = 965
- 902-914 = 909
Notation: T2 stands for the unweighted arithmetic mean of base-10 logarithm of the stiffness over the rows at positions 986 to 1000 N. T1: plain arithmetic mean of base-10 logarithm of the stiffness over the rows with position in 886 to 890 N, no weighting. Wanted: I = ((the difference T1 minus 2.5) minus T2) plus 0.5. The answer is -1.79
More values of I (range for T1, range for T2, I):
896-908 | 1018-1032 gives -1.90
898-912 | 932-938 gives -2.02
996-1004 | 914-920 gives -2.14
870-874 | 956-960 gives -1.91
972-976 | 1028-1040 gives -2.00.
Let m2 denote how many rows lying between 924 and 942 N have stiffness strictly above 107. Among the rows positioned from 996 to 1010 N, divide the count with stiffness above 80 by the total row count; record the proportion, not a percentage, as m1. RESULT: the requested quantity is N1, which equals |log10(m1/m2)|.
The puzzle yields 0.9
